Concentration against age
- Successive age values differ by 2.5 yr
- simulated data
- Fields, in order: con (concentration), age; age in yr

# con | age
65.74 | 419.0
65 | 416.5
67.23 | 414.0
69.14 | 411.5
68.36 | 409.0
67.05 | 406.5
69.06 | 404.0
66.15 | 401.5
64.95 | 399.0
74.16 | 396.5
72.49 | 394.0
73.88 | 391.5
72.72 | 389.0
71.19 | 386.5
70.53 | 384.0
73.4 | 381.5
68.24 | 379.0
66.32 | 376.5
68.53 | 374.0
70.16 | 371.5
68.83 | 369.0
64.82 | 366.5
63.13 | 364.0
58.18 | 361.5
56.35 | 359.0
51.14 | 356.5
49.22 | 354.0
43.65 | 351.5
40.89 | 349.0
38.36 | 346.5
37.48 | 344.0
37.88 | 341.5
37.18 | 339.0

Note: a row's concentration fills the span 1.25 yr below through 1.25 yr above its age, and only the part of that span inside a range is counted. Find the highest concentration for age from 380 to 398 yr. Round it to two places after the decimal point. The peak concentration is 74.16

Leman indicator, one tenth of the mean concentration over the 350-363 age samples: 5.17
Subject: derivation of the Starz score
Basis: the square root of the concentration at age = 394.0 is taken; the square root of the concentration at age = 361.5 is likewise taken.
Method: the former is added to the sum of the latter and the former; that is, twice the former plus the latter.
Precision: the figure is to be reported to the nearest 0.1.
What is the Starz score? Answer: 24.7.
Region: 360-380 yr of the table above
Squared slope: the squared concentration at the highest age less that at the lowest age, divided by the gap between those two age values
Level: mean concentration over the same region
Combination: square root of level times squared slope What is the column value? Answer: 69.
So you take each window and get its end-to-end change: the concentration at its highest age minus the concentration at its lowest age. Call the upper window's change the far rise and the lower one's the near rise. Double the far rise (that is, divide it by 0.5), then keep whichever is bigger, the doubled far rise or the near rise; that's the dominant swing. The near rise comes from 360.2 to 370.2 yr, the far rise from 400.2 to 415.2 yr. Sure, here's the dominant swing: 11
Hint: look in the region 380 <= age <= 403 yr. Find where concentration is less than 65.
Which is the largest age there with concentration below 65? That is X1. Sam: 399.0 yr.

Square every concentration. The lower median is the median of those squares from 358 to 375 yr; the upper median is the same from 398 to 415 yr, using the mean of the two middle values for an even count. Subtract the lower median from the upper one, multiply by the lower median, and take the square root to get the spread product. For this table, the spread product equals 1156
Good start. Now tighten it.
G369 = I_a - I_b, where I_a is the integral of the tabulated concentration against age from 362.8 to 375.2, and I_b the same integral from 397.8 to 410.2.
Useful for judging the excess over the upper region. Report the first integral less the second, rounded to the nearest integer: 0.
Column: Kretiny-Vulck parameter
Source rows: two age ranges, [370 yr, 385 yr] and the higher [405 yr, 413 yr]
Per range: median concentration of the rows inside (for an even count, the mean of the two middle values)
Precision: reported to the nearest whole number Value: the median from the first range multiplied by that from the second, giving 4740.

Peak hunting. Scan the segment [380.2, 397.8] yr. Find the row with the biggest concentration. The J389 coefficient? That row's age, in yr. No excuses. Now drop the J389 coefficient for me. 396.5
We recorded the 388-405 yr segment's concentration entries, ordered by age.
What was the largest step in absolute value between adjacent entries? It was 9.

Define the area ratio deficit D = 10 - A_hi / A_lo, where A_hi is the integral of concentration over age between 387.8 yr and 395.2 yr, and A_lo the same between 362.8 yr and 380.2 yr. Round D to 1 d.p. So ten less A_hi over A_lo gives 9.5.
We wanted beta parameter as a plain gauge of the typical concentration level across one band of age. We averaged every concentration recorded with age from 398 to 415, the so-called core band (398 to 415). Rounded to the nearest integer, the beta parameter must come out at 67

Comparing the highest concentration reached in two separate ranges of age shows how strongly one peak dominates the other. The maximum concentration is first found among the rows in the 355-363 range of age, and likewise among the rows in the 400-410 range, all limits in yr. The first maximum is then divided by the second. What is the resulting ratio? 0.84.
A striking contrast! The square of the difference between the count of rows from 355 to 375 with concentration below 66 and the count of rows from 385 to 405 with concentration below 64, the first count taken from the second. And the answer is 25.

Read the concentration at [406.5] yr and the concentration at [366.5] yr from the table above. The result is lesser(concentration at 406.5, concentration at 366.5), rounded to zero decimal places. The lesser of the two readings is 65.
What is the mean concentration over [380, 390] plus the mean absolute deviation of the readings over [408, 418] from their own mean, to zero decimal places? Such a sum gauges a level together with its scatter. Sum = 73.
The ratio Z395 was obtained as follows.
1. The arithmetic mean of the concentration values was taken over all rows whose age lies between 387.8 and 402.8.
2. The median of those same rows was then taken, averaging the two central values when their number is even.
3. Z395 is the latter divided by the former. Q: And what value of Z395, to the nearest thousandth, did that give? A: 1.027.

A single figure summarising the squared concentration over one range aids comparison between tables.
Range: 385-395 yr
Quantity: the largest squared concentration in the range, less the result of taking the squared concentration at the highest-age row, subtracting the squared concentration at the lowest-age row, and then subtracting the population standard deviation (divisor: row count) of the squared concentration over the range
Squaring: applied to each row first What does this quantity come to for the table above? 5410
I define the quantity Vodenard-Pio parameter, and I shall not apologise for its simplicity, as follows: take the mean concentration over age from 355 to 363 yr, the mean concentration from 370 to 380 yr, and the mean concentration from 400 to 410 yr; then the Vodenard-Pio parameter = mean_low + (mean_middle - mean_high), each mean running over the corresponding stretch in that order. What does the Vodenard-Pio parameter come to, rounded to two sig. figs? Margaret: 56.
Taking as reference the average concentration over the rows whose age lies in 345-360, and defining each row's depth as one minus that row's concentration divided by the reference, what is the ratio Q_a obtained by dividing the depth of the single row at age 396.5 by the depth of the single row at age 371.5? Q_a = 1.2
